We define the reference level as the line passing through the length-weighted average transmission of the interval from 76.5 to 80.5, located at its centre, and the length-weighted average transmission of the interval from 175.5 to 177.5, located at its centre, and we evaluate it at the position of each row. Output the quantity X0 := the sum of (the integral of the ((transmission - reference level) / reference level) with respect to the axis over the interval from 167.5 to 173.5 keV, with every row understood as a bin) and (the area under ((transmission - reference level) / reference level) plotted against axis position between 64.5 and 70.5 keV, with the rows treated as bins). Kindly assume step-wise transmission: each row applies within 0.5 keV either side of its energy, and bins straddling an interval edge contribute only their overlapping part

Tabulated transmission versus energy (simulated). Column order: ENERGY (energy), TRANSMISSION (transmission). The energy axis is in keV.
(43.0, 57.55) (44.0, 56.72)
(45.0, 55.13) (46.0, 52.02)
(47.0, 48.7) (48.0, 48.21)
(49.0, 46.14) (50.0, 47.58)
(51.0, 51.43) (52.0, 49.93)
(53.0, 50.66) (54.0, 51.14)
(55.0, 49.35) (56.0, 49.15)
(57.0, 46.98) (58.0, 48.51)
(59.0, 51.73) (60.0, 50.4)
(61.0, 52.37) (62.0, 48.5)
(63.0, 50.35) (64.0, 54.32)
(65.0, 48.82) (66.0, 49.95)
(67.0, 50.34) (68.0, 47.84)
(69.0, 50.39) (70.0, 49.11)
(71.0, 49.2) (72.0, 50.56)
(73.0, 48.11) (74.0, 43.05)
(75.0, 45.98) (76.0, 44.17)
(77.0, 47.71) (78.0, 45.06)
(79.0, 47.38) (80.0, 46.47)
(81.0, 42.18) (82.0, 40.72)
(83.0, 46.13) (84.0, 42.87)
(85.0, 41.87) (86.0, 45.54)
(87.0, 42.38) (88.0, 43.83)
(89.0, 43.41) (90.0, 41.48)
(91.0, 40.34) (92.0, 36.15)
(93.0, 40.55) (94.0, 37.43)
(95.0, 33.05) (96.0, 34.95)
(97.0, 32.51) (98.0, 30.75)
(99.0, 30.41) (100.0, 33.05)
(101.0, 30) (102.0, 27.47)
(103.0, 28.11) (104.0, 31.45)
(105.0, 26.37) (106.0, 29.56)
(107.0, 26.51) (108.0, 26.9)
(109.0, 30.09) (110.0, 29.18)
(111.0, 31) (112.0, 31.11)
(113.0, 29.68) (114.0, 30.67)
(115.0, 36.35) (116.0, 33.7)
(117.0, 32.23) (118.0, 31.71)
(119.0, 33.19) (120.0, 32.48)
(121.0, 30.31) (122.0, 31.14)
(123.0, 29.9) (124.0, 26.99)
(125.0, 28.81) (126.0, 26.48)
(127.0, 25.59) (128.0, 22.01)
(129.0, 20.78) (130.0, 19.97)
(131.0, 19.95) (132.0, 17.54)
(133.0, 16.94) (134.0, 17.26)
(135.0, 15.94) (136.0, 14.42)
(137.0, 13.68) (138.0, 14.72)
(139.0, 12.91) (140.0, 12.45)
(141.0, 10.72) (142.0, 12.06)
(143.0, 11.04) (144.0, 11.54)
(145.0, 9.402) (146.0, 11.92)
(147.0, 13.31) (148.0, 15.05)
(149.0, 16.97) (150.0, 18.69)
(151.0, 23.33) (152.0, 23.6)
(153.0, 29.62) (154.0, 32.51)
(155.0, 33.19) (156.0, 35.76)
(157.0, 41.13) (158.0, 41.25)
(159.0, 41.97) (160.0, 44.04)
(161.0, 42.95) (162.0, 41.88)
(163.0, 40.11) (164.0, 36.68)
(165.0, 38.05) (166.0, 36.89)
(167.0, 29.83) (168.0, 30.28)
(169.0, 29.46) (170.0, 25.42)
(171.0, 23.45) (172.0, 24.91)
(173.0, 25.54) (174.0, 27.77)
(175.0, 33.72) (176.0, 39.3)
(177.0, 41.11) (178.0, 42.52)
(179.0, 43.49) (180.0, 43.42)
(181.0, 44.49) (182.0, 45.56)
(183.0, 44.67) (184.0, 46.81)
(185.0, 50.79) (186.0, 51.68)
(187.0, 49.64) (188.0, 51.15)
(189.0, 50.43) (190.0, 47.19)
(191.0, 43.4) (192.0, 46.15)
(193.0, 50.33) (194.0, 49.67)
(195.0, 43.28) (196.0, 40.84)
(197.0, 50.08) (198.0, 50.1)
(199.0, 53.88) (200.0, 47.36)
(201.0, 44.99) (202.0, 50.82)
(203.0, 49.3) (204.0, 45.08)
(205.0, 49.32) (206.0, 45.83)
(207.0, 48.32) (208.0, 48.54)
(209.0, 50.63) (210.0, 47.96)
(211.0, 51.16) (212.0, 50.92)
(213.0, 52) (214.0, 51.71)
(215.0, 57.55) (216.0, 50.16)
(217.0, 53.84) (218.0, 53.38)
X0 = -1.8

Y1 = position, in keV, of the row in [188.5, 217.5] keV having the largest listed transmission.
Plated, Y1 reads 215.0 keV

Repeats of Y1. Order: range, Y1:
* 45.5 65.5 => 64.0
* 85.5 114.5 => 86.0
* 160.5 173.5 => 161.0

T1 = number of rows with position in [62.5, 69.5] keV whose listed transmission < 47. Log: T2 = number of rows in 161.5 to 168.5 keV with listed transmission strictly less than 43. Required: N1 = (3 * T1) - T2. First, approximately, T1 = 0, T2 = 7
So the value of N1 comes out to -7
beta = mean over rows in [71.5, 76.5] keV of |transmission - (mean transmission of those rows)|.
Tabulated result 2.37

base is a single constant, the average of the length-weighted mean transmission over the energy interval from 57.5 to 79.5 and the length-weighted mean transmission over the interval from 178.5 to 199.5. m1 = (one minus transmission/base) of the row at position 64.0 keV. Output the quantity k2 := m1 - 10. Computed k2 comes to -10.1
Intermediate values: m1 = -0.13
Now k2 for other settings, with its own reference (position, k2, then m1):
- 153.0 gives -9.6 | 0.38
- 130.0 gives -9.4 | 0.59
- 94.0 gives -9.8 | 0.22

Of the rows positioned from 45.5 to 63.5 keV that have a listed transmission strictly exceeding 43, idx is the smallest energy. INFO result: 46.0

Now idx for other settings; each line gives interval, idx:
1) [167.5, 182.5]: 179.0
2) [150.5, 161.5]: 160.0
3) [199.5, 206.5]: 200.0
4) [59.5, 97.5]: 60.0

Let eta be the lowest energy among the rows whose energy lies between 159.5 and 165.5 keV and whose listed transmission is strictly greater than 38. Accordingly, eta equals 160.0 keV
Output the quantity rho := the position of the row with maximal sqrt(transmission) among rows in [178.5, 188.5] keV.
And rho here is 186.0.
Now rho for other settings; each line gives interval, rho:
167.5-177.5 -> 177.0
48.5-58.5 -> 51.0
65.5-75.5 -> 72.0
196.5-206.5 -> 199.0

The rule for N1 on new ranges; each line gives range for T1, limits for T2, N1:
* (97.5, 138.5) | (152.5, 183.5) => 98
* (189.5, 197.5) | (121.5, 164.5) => -30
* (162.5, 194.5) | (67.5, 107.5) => 49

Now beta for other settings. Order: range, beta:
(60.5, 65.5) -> 1.98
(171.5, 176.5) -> 5.01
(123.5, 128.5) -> 1.74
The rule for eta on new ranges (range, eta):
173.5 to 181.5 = 176.0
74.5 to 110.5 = 75.0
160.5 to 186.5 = 161.0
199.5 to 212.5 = 200.0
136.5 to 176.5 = 157.0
